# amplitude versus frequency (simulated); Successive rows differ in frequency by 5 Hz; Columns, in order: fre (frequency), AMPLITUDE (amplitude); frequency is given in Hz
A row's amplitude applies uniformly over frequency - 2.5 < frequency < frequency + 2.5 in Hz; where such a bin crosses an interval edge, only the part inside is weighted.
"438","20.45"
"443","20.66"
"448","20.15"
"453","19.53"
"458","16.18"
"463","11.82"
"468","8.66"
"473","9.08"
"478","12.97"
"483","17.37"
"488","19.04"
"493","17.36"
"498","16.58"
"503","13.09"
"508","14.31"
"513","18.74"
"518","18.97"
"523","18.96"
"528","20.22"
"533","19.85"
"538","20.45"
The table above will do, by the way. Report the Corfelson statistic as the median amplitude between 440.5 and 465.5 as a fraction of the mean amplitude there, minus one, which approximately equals 0.11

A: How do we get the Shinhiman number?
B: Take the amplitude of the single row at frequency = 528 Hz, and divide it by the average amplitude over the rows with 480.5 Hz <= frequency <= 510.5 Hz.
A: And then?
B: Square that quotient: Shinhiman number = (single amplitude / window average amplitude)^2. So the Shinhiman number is 1.5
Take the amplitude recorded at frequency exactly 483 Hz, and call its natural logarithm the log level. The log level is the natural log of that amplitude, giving 2.85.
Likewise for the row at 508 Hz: 2.66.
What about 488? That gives 2.95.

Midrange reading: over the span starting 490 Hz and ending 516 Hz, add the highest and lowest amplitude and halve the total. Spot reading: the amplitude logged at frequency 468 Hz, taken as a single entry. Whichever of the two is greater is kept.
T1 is 15.9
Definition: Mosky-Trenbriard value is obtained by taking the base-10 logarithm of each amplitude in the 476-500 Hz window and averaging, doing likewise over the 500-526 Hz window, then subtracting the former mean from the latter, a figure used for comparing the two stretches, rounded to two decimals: 0.00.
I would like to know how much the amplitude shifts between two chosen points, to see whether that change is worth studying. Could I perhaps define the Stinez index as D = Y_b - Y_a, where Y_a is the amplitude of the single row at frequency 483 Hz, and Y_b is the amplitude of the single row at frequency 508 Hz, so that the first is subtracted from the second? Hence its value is -3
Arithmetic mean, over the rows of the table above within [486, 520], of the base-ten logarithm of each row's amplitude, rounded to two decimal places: 1.22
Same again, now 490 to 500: 1.23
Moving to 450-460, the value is 1.25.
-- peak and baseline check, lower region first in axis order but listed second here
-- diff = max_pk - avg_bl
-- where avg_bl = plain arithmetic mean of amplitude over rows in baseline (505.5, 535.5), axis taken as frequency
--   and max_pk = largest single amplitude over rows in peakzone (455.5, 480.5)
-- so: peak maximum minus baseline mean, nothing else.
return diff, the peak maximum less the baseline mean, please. -2.3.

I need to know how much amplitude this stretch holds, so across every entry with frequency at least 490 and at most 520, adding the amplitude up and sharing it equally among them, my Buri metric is 16.5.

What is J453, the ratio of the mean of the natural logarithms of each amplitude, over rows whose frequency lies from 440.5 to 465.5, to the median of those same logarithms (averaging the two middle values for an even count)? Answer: 0.9594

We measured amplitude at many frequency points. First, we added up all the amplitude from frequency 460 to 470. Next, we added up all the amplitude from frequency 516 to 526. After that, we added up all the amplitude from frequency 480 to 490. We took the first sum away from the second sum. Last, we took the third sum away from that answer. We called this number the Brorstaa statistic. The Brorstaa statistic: -19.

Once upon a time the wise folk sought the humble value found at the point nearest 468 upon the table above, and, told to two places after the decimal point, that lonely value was 8.66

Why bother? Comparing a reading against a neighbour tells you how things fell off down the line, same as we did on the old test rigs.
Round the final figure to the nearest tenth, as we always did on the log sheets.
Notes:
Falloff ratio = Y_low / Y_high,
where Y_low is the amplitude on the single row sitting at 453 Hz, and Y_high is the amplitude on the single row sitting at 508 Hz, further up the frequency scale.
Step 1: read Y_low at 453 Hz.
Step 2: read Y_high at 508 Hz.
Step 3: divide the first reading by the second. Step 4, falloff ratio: 1.4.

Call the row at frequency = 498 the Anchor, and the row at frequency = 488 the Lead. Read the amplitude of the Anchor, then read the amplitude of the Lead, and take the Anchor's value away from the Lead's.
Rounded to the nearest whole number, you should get 2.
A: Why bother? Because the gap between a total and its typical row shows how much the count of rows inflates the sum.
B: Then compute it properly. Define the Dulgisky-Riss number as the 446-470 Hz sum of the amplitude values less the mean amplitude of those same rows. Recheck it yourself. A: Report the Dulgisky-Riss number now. 61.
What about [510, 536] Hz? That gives 77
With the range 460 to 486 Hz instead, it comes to 48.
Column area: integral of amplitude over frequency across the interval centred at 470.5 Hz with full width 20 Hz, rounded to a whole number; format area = 213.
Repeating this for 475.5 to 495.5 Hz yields 334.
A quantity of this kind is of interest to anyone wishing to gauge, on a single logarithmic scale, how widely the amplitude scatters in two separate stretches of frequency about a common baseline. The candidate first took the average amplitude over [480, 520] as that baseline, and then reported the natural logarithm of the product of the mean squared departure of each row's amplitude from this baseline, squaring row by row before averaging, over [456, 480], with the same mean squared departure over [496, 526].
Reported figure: 5.3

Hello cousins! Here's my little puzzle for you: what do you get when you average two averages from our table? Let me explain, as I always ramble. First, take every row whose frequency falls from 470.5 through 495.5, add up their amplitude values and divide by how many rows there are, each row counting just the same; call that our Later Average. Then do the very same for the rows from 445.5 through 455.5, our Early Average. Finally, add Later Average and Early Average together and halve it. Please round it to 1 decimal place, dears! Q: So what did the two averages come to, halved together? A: 17.5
